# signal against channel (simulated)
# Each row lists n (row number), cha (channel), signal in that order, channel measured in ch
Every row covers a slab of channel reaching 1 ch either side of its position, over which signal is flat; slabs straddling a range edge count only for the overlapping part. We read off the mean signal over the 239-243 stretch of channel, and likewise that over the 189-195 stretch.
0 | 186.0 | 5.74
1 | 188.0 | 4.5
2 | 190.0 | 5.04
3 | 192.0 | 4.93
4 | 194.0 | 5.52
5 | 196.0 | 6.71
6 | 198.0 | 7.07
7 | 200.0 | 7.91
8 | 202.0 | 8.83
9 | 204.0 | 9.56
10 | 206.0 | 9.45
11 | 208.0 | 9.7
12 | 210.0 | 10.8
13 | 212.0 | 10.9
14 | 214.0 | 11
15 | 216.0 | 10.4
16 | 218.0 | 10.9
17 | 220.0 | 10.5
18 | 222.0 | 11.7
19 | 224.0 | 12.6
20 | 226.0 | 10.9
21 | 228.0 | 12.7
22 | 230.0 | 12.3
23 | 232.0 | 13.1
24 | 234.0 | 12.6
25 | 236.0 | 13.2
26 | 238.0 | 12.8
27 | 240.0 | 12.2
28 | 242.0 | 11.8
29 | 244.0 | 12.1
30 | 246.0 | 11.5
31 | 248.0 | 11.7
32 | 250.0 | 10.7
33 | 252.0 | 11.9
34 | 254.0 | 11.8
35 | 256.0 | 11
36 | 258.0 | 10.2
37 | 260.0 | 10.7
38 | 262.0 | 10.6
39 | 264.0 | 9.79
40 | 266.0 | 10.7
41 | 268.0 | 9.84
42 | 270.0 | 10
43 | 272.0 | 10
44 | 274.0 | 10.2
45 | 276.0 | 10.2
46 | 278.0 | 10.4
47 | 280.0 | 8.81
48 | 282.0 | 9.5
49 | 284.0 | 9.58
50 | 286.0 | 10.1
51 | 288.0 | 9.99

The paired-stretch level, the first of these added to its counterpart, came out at 17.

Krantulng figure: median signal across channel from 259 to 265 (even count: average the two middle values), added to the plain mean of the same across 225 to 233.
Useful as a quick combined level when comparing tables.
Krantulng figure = 23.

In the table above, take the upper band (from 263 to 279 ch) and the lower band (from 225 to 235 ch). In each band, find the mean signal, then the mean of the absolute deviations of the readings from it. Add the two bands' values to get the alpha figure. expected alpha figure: 0.81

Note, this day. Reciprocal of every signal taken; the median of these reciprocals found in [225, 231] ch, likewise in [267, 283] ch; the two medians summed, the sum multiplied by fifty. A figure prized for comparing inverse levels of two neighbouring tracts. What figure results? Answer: 9.1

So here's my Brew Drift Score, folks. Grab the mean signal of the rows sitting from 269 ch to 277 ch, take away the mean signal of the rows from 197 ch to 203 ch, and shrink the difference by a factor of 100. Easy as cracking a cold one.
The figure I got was 0.022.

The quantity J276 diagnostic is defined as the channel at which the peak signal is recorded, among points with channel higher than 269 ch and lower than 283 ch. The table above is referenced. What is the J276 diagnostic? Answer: 278.0 ch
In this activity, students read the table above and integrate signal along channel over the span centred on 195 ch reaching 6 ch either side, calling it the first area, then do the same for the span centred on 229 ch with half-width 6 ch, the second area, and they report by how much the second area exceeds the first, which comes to 74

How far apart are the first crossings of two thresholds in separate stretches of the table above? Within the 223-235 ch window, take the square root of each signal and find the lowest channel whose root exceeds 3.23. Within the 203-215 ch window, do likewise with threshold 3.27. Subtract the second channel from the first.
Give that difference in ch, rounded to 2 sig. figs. 14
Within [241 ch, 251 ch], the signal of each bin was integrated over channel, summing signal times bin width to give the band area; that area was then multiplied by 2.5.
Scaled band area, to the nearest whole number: 289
